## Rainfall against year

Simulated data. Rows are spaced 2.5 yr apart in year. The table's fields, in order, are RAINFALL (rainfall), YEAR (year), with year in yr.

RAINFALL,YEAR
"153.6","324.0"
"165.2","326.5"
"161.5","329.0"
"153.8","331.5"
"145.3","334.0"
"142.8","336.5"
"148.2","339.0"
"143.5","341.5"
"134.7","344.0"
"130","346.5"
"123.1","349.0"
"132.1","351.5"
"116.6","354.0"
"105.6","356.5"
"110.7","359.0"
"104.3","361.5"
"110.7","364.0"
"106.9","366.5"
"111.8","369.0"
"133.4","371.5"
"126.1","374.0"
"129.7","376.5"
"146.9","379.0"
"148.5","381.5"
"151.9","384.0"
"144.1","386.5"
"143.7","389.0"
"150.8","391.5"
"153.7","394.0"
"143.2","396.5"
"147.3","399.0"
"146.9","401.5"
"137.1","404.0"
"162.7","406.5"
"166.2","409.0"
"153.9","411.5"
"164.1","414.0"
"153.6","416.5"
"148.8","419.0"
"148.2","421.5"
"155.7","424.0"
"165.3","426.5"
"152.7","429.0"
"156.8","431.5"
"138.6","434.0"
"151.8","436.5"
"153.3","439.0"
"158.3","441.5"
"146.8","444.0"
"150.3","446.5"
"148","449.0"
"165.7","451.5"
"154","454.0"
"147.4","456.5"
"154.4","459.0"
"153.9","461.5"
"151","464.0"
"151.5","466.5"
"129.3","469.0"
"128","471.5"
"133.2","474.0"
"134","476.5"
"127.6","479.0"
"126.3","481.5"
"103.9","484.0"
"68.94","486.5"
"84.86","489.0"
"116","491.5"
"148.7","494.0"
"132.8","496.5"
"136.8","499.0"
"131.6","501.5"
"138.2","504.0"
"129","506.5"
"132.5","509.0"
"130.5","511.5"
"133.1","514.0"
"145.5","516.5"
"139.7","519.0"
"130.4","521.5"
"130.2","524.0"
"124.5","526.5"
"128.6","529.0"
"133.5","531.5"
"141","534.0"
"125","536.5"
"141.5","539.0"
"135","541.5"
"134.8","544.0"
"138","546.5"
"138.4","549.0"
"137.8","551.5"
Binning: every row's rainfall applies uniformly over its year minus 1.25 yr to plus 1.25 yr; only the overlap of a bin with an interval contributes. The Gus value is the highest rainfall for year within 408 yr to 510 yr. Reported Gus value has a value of 166.2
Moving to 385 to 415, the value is 166.2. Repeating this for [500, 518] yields 145.5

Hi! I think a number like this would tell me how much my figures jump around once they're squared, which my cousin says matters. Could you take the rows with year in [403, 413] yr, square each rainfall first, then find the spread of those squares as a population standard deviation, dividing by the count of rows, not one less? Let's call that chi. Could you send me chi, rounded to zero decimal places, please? 3403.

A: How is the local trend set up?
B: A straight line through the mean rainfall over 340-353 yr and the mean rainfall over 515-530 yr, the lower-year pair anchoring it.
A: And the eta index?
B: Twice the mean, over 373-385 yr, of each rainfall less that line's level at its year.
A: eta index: 16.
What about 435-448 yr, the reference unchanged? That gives 38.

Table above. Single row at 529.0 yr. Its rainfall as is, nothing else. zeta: 128.6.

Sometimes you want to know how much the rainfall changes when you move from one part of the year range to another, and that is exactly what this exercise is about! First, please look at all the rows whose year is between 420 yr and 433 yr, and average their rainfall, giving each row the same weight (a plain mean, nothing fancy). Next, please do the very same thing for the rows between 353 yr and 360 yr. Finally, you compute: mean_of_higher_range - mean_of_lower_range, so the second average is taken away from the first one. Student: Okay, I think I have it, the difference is 45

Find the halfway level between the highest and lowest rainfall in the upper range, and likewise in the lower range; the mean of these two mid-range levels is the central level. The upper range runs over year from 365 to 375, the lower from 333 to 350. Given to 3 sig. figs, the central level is 128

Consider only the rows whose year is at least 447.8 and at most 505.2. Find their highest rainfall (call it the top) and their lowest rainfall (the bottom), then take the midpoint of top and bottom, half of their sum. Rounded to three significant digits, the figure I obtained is 117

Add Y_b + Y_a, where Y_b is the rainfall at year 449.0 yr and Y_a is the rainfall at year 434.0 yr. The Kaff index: 287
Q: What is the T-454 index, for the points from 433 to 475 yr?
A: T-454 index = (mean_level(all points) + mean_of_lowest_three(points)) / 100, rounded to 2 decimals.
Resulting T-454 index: 2.78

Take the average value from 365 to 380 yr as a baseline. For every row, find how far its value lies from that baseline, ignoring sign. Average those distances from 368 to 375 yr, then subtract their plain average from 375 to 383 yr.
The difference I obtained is -9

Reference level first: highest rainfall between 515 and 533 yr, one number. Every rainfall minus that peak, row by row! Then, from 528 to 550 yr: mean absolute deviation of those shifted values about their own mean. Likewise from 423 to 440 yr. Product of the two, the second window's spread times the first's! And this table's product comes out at 21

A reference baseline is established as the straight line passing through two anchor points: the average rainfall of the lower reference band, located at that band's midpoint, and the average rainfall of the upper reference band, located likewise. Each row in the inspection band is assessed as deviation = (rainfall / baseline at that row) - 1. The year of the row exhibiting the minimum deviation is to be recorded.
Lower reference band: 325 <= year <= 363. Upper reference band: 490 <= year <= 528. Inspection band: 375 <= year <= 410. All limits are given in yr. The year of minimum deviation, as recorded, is 376.5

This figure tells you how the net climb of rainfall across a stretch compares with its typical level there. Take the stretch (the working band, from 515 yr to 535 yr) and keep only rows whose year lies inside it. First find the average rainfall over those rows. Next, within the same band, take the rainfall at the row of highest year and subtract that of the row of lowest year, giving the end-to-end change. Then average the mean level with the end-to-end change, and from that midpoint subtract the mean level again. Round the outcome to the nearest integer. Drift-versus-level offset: -69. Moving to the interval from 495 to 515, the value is -66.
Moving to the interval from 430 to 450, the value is -80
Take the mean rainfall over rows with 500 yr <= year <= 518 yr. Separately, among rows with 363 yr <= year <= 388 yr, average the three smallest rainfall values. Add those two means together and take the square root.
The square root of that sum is 15.6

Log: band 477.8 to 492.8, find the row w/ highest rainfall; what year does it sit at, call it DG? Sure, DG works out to 479.0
